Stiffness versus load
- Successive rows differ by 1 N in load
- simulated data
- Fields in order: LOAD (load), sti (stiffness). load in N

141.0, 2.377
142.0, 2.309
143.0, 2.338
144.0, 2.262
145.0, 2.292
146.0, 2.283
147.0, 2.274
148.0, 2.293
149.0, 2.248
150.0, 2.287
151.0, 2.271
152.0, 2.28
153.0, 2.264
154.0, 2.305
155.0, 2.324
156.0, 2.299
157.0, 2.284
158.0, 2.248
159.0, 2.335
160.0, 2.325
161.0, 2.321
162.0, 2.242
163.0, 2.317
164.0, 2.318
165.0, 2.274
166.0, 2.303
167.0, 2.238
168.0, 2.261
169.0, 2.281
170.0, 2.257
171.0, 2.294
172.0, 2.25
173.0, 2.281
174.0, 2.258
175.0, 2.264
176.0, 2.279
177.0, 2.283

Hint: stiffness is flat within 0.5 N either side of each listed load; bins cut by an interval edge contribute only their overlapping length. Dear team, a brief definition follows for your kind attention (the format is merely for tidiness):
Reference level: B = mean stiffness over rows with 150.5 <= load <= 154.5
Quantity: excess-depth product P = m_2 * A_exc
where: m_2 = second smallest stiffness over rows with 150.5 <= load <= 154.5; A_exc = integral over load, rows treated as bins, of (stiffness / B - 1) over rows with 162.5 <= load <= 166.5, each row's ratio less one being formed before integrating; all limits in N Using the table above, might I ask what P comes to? 0.09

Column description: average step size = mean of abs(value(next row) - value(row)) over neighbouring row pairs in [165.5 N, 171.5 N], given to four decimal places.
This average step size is 0.0338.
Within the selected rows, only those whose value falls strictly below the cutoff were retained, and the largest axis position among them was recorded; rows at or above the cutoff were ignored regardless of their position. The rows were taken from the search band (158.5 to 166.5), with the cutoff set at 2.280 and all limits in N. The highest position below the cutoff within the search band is 165.0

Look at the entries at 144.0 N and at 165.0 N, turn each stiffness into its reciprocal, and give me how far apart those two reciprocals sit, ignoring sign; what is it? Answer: 0.002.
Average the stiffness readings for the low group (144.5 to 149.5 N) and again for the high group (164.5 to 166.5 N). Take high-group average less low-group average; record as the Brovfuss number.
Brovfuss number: 0.01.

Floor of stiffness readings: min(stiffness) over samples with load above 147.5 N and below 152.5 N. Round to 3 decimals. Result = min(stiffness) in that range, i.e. 2.248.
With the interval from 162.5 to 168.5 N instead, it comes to 2.238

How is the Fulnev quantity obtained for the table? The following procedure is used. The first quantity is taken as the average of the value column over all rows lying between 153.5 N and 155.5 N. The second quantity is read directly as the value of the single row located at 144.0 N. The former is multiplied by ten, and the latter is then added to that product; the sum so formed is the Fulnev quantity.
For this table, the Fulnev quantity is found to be 25.41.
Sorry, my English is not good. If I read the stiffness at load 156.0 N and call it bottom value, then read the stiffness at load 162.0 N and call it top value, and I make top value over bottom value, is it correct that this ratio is 0.98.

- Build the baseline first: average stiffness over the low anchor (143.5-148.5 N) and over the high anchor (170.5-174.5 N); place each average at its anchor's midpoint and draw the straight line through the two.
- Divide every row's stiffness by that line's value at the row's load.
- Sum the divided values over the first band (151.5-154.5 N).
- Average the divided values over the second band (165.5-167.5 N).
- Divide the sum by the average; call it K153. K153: 3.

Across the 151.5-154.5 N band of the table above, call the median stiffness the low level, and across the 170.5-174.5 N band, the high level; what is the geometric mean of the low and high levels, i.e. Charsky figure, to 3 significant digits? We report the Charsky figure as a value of 2.27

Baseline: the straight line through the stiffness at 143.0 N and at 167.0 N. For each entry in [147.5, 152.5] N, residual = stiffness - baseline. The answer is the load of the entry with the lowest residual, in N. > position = 149.0 N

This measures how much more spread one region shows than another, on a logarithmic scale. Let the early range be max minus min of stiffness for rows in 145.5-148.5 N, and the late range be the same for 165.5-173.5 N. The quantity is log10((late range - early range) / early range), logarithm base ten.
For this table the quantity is 0.384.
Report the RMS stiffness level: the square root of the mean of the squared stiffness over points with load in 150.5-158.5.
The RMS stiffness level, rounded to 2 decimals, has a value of 2.28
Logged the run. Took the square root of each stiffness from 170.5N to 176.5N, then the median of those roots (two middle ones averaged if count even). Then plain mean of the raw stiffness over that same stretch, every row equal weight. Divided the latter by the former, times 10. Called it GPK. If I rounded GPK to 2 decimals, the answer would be 15.07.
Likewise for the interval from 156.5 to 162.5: 15.11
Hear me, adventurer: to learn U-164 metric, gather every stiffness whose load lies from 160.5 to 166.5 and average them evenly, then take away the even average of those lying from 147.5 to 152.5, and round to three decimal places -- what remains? 0.020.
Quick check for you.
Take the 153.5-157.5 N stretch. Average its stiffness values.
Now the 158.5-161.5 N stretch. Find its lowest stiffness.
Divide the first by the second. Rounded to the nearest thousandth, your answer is 0.992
